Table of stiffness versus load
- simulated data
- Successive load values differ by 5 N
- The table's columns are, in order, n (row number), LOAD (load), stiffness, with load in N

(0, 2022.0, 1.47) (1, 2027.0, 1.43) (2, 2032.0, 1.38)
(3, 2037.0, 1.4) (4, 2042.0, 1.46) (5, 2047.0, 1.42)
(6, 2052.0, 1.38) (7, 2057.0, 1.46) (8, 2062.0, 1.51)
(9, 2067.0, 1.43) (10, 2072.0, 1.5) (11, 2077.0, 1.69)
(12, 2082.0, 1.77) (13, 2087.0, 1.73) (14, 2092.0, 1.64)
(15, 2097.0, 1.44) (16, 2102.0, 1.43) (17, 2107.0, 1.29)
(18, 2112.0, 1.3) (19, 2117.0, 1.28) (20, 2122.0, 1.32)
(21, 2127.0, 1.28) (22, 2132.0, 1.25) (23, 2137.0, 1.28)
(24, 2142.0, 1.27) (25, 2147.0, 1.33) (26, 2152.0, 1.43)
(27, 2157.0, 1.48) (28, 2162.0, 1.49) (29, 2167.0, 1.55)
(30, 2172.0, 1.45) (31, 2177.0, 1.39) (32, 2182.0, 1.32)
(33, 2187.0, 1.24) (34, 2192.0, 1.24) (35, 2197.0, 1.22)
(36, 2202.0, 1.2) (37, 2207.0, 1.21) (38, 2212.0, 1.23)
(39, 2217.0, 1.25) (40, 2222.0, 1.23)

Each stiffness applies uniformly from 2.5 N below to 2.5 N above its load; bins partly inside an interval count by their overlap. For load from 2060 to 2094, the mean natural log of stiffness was 0.47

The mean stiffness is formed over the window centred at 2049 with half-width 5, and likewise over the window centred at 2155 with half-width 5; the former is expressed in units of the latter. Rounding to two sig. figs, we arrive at 0.96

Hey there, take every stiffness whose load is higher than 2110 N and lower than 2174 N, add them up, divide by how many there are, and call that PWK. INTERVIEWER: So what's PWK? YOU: 1.36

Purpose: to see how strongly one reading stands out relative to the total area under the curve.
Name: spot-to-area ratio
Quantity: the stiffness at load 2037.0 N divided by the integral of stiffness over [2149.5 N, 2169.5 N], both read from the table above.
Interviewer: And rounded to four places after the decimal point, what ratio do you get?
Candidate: 0.0471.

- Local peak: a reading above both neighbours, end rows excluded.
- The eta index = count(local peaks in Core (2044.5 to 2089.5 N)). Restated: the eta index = 2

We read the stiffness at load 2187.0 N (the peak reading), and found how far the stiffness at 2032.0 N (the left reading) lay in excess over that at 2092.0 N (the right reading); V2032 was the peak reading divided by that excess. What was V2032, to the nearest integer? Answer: -5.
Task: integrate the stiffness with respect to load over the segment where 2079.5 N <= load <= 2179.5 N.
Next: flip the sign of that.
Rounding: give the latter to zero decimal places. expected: -142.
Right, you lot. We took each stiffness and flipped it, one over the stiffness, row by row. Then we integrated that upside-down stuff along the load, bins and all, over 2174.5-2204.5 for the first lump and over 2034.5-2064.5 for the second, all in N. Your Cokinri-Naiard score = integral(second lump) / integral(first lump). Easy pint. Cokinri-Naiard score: 0.88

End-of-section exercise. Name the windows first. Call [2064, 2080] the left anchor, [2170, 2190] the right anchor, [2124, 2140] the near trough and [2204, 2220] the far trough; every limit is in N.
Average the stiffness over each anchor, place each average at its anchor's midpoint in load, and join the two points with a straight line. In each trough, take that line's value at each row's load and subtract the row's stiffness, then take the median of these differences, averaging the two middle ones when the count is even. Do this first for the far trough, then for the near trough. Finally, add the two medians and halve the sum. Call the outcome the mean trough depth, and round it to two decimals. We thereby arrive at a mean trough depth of 0.11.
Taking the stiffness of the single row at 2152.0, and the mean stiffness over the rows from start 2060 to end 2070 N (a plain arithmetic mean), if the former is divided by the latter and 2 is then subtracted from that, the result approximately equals -1.027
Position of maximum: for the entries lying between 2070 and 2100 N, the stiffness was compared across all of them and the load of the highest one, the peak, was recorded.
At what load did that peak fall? 2082.0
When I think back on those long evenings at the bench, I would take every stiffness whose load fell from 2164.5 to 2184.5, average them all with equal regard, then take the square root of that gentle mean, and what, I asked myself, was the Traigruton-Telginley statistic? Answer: 1.19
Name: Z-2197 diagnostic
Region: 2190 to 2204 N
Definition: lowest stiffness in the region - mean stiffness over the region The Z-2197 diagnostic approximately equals -0.020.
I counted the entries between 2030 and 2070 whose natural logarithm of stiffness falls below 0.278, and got 0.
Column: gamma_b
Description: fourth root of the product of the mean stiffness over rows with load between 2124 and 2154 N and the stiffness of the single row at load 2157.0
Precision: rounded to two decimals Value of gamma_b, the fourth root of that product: 1.18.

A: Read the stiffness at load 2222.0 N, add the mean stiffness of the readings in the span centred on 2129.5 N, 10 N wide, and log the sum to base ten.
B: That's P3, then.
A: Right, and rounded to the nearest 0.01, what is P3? 0.40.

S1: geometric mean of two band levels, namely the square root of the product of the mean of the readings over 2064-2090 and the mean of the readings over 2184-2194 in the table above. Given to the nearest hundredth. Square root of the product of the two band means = 1.42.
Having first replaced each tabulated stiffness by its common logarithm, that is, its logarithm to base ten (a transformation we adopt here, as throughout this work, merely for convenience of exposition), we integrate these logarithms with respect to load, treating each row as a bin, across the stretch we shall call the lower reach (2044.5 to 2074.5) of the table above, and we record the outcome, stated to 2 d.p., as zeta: 4.83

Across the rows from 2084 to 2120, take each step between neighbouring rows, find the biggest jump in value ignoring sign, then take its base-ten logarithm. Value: -0.70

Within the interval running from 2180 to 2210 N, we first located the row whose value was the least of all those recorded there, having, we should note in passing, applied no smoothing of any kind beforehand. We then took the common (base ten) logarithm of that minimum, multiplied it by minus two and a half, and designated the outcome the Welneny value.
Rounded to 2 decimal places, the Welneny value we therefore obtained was -0.20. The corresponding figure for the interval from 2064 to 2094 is -0.39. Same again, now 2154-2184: -0.30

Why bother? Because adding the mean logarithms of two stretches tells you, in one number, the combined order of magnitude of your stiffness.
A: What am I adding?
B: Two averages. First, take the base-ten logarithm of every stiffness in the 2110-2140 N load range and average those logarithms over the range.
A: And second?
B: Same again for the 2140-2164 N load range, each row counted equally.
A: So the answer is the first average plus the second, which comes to 0.254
